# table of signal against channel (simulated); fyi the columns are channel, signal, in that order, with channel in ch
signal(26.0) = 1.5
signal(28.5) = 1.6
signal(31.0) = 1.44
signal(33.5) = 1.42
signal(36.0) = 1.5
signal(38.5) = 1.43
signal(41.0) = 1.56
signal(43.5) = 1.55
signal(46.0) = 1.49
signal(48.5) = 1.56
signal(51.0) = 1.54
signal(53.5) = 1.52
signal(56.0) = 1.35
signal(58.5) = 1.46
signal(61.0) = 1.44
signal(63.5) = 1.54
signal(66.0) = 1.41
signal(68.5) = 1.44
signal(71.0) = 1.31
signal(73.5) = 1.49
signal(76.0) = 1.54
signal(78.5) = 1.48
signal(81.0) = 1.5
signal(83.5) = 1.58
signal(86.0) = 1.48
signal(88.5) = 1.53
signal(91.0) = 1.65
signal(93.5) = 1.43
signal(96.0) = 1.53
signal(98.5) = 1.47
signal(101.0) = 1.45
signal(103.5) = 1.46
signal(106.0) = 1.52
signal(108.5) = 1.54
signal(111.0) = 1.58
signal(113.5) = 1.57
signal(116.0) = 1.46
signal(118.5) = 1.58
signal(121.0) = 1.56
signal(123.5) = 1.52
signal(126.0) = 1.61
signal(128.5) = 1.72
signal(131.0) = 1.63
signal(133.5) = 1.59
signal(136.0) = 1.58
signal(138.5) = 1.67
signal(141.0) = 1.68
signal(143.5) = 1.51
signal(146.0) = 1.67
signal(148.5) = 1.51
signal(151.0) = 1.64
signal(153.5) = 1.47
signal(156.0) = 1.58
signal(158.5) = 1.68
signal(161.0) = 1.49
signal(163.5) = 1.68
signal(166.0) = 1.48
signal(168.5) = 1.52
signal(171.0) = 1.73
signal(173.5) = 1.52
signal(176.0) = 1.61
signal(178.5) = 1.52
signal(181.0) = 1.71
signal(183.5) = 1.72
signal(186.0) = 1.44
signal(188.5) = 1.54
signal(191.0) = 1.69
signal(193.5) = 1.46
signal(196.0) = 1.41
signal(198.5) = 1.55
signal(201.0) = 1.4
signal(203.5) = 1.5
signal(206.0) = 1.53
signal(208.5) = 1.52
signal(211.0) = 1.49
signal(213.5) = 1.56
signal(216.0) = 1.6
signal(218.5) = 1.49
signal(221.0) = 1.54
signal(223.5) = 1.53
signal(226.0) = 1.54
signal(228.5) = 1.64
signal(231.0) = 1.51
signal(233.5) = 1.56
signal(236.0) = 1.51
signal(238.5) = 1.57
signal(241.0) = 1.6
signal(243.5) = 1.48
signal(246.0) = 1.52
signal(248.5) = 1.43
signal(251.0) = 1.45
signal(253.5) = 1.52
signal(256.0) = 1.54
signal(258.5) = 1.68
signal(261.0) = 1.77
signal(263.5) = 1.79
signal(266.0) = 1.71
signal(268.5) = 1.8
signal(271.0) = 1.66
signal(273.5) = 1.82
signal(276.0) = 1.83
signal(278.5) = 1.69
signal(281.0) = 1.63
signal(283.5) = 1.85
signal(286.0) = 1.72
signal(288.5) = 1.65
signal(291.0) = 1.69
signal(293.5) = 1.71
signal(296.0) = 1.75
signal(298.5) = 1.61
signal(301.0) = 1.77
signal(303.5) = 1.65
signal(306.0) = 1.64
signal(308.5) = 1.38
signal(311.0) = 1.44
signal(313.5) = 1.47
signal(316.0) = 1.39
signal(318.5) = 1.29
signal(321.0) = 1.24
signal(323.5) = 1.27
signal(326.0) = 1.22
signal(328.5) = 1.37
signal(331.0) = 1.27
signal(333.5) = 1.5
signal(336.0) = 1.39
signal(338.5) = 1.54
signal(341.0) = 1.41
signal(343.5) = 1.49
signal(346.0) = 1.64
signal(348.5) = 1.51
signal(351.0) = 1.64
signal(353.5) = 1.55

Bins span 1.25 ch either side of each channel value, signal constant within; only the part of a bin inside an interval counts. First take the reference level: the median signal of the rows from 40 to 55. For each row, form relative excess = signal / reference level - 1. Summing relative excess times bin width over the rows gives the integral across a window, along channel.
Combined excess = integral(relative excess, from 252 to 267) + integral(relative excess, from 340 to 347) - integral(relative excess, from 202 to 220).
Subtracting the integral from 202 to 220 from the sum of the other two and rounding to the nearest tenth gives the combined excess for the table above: 1.2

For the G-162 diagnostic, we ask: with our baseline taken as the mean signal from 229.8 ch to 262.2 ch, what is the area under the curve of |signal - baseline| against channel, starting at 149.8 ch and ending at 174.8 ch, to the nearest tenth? 2.1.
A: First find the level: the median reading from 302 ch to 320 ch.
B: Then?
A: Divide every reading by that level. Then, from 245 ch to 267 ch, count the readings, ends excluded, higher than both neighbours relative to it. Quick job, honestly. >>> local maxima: 1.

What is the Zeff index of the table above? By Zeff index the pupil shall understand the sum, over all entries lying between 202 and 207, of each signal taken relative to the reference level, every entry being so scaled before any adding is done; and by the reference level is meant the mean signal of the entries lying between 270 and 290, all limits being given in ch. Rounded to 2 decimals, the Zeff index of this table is 1.75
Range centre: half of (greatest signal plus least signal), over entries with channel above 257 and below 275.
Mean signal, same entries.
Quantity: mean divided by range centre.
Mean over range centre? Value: 1.00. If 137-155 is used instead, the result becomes 1.01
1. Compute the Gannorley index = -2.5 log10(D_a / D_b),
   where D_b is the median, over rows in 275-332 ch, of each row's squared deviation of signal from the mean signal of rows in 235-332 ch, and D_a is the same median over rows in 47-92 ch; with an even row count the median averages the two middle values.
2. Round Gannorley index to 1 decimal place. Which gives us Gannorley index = 1.7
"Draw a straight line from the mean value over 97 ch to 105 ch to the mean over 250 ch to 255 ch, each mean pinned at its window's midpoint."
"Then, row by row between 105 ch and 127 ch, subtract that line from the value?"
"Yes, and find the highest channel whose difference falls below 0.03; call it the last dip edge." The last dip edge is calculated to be 116.0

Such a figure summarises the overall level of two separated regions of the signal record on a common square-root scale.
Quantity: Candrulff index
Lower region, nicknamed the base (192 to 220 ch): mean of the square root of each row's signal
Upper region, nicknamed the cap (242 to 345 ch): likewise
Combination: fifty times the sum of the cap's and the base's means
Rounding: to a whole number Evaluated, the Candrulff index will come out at 124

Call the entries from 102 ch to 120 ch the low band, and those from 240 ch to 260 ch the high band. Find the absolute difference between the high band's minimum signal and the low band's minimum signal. 0.03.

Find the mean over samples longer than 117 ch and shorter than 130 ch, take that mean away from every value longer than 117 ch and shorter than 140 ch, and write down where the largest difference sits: 128.5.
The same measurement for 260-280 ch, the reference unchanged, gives 276.0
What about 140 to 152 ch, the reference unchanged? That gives 141.0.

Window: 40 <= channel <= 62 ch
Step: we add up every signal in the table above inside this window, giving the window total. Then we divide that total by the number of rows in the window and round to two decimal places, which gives 1.50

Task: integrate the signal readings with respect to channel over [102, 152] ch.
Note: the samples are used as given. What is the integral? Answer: 79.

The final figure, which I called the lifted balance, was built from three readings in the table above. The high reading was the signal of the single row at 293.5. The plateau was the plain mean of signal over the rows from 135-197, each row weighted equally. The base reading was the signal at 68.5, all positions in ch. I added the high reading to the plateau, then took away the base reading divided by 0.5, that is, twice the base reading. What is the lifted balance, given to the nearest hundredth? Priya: 0.41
